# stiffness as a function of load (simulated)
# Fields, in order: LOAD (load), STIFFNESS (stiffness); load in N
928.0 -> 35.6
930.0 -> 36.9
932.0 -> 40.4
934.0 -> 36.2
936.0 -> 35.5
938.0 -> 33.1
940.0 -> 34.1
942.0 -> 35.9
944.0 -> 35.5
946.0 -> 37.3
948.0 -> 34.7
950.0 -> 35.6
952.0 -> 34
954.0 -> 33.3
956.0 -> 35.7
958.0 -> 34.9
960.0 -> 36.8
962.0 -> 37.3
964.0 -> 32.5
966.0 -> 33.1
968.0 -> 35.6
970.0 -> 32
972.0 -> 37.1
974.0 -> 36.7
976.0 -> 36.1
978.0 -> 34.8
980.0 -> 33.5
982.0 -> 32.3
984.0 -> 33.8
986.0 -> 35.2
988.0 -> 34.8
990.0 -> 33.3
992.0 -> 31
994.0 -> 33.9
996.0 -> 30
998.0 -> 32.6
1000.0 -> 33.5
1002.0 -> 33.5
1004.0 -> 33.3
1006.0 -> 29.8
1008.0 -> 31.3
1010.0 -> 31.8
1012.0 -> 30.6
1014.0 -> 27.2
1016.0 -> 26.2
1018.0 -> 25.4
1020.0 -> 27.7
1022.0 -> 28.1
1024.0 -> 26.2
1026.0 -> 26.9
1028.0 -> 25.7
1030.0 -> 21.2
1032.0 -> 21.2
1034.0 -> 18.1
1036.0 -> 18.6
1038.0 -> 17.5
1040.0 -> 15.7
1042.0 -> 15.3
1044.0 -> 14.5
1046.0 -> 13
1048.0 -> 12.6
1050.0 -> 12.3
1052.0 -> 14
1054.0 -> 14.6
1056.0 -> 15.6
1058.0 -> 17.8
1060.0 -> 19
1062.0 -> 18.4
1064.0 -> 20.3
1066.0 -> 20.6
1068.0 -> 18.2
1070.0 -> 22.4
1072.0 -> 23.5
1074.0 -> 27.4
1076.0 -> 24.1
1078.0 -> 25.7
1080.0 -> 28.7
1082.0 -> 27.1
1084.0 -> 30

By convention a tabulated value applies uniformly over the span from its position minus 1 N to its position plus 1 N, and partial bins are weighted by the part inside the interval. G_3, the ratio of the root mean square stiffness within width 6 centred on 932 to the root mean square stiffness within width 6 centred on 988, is 1.1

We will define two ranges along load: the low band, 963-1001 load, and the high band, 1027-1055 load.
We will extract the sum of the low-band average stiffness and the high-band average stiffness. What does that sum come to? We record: 50.5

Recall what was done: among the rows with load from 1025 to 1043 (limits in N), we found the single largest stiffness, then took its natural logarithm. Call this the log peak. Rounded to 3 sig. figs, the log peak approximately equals 3.29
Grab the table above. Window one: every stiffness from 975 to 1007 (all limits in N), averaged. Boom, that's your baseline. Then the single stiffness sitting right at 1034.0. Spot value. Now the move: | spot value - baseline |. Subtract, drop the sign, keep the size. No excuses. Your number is 15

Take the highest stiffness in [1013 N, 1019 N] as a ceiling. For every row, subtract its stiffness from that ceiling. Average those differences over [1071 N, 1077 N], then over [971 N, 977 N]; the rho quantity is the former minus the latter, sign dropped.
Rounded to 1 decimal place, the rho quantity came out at 11.6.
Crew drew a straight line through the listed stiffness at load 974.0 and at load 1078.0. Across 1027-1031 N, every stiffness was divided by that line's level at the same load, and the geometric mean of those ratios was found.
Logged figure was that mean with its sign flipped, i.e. -0.76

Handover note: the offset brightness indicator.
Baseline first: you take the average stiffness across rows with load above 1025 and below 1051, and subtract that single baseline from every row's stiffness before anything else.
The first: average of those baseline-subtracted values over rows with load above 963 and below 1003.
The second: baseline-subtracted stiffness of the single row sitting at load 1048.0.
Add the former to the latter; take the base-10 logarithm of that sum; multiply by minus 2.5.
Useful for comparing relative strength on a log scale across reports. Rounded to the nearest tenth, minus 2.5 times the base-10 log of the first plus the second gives -2.6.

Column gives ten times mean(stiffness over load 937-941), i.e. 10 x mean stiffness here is 336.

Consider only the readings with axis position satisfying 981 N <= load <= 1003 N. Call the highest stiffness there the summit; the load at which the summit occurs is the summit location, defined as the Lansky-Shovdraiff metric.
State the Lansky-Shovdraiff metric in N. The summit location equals 986.0 N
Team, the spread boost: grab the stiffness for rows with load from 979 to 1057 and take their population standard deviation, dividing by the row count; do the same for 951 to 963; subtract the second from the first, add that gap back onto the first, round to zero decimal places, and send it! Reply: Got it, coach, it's 14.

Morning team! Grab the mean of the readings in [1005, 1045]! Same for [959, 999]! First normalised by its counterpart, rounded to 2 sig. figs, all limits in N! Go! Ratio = 0.70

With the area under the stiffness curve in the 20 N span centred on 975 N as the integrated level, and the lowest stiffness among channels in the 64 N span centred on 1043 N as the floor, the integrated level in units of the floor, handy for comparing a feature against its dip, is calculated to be 56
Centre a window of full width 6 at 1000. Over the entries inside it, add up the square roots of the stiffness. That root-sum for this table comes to 17.3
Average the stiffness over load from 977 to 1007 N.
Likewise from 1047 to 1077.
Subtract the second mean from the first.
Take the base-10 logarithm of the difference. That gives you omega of 1.2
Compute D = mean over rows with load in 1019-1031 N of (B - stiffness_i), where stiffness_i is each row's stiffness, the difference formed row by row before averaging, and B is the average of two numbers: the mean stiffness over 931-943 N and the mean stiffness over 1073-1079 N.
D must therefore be 4.8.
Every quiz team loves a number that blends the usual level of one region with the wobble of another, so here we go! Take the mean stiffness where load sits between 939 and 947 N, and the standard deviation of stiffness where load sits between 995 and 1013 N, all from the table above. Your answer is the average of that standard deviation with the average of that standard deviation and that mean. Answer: 10.0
